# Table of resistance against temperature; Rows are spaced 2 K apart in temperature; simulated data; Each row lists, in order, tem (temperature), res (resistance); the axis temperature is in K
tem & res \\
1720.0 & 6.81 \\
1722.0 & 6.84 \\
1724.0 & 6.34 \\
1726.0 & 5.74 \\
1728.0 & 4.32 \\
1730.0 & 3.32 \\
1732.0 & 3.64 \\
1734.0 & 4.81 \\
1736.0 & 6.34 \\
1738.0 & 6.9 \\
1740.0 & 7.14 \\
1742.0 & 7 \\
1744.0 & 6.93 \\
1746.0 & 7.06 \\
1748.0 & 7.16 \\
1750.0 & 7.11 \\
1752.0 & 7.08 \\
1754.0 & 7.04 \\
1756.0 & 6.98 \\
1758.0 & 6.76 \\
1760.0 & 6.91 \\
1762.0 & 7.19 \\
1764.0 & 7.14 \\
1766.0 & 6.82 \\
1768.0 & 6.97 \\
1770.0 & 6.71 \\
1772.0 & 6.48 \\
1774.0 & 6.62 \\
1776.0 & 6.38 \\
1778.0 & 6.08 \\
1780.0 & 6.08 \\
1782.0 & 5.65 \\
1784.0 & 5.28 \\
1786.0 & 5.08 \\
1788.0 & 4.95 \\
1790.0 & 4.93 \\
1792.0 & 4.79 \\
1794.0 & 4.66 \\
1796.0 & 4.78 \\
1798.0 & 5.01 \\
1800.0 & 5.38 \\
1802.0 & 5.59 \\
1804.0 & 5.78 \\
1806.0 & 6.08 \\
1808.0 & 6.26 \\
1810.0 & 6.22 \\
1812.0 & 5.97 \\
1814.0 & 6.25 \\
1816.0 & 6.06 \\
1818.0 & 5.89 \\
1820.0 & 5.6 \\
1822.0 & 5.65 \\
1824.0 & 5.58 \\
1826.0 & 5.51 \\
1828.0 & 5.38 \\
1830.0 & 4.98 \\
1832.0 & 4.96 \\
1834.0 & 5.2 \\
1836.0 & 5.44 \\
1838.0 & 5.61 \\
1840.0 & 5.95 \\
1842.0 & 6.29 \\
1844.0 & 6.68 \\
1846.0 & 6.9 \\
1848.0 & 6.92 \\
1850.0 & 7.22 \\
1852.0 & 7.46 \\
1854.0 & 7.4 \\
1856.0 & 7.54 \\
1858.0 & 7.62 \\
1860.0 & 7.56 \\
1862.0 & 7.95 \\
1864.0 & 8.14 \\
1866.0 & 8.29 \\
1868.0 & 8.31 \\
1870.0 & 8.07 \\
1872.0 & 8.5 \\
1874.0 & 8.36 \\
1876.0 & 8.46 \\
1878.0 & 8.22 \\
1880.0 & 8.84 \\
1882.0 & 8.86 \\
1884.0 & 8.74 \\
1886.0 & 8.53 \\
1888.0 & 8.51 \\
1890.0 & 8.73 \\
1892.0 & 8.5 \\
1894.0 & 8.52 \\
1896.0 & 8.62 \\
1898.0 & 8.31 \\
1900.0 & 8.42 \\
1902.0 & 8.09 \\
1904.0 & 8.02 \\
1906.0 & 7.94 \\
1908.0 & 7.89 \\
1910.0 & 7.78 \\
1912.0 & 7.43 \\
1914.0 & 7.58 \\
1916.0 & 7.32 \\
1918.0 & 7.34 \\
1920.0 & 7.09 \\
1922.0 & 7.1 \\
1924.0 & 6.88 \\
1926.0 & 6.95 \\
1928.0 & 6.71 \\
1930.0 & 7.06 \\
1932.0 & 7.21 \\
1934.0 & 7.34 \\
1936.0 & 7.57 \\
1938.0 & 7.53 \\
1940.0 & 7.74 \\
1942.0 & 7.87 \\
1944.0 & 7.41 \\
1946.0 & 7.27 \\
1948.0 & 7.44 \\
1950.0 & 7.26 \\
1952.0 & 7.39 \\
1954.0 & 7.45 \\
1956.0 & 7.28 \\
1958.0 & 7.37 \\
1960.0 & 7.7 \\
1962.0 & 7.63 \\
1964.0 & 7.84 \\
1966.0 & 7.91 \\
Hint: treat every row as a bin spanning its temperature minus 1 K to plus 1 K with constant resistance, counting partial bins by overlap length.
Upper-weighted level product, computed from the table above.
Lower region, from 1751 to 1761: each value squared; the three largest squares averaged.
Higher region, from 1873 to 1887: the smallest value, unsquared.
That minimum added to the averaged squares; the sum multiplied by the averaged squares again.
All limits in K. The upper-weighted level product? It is 2854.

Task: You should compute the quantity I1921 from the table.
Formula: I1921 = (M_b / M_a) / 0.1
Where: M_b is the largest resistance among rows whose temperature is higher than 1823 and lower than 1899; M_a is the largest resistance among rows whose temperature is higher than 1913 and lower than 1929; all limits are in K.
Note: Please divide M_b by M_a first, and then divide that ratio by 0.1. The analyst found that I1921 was 12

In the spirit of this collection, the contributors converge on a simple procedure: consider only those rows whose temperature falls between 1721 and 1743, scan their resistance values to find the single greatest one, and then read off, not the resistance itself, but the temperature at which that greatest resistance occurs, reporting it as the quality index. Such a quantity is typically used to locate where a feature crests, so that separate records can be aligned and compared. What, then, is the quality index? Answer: 1740.0 K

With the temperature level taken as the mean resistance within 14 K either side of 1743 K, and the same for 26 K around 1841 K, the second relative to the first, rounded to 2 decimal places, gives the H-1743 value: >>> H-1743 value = 1.02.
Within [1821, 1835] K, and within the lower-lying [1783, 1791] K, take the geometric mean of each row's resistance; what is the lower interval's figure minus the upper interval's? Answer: -0.3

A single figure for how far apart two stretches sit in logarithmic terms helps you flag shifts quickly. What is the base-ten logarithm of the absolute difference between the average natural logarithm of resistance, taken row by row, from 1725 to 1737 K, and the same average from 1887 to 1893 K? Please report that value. -0.20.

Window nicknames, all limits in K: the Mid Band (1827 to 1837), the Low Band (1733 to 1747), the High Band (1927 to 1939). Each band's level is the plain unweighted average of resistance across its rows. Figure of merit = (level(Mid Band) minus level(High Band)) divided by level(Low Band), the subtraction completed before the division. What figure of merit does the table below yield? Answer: -0.3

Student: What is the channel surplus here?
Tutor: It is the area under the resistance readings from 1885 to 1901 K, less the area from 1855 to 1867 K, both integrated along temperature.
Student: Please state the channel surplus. 42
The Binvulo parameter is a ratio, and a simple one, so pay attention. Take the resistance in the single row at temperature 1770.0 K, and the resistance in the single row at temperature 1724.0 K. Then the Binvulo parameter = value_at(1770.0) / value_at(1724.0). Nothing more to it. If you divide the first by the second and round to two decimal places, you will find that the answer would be 1.06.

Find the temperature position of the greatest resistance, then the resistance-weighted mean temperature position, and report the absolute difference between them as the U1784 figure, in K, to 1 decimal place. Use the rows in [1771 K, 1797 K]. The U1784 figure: 9.1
